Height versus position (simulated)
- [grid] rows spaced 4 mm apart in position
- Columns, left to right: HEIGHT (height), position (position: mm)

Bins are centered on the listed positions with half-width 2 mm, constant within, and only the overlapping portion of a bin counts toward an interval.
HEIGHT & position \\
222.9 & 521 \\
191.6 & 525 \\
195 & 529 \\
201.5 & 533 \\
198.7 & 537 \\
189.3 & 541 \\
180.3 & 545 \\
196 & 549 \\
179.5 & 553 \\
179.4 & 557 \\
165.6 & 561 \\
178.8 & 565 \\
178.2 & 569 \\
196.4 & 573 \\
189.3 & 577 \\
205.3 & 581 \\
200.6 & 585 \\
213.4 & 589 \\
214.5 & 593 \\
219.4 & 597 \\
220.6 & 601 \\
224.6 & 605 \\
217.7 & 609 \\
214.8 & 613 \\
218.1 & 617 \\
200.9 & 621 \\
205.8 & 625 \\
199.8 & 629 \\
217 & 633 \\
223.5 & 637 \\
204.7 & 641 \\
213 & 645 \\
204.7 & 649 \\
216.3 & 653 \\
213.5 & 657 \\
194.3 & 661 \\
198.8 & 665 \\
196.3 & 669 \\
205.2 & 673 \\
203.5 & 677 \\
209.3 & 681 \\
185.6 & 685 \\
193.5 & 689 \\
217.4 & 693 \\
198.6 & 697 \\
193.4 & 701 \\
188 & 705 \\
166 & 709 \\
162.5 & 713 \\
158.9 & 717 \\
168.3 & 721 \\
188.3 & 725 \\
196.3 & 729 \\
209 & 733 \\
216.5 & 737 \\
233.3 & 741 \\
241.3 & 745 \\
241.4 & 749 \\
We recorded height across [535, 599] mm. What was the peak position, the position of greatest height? 597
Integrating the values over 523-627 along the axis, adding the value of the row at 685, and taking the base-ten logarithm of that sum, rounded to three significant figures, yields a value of 4.32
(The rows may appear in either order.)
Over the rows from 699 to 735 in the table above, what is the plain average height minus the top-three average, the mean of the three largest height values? -18.4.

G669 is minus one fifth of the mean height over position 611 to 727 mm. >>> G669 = -39.7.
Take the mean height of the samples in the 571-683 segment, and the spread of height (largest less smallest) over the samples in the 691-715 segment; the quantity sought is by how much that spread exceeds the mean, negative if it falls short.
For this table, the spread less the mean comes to -154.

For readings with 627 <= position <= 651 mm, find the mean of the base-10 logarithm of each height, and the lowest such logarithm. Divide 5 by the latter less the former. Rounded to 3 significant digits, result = -225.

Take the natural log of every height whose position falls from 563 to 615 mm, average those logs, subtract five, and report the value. 0.32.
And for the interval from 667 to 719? 0.25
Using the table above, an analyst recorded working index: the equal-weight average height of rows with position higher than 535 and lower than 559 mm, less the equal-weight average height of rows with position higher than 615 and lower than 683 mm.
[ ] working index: -20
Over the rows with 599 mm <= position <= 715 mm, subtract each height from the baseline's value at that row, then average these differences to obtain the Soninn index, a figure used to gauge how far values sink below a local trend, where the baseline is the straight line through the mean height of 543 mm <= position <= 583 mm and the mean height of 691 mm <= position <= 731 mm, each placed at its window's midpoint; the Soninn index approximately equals -20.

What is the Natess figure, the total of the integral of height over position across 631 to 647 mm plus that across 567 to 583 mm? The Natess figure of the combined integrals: 6510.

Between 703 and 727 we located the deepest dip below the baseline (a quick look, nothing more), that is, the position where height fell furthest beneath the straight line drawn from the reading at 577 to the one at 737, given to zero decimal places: 717 mm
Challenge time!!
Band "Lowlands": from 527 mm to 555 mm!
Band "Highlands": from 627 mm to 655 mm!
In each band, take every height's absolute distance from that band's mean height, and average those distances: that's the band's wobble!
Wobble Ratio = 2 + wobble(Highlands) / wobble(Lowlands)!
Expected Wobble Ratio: 3.0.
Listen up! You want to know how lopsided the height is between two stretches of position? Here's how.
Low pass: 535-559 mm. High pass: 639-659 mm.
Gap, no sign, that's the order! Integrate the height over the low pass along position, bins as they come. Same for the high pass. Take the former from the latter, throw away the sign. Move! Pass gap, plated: 284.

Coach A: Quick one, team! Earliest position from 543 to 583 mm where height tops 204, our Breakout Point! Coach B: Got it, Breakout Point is 581 mm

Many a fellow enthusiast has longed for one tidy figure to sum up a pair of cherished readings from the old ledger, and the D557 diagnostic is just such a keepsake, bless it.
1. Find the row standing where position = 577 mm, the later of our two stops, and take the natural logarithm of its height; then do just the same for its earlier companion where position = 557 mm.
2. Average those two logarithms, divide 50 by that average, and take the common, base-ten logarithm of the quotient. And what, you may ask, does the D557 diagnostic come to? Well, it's 0.982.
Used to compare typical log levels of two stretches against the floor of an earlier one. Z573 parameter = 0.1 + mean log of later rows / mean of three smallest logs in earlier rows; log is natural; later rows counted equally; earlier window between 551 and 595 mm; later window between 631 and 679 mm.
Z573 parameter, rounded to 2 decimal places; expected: 1.13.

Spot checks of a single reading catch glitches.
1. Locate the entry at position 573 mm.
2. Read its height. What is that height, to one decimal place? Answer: 196.4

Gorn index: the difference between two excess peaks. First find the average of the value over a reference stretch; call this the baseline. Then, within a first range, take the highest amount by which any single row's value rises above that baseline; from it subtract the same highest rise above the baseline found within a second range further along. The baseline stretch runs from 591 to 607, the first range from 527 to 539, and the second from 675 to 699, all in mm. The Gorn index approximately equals -16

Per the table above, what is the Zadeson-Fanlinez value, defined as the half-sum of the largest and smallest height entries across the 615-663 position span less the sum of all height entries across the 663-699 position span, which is -1599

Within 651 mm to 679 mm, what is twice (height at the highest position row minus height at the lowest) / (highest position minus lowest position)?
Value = -1.1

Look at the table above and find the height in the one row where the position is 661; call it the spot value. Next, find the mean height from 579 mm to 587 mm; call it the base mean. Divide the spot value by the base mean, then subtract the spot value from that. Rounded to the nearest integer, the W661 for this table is -193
